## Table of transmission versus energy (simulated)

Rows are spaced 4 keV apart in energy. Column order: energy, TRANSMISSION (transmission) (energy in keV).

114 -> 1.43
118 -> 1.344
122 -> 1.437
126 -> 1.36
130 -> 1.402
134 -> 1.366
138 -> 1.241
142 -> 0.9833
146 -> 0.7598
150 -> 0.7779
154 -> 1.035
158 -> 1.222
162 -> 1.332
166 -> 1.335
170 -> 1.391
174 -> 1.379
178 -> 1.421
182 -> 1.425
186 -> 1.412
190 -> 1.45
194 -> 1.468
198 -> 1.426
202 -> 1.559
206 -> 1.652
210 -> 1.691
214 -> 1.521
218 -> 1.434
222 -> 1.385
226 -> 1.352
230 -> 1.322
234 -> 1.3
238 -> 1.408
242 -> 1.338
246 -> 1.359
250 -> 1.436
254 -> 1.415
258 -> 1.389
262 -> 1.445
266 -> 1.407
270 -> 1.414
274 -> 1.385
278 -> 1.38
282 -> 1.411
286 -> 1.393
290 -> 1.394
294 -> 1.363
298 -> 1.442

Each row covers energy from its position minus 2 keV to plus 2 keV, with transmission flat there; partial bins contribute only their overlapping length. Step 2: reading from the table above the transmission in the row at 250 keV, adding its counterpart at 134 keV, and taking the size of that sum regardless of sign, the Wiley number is 2.80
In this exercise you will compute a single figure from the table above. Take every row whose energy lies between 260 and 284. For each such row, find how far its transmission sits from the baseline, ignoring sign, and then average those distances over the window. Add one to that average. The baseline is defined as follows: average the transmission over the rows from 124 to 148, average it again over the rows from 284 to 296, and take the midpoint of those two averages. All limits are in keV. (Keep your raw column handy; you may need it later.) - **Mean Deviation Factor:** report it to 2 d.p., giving 1.12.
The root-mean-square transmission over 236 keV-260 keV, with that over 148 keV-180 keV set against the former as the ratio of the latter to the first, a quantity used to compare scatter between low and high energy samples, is 0.90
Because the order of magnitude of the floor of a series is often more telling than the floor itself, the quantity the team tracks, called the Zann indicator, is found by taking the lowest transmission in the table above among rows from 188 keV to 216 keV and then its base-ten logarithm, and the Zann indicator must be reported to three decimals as 0.154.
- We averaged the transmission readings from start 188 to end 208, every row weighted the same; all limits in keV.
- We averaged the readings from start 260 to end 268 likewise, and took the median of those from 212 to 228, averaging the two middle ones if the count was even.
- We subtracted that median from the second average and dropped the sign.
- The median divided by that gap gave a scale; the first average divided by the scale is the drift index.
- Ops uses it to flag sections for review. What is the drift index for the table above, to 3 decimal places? 0.018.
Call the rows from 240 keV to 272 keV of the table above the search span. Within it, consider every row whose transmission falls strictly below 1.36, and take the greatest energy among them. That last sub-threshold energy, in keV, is 246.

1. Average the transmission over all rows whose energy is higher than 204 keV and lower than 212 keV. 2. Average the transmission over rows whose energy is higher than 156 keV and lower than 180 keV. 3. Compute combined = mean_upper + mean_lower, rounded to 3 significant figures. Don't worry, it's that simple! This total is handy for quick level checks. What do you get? 3.02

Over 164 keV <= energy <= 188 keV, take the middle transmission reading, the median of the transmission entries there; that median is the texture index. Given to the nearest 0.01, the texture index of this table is 1.40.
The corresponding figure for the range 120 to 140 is 1.37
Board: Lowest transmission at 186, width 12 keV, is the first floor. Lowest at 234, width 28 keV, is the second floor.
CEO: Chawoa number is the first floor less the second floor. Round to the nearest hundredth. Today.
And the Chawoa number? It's 0.11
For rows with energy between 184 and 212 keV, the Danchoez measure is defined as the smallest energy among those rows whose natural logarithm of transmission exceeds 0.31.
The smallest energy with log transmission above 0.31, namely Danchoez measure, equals 186 keV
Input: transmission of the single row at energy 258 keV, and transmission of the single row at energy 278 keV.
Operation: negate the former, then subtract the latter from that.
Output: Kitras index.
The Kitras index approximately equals -2.77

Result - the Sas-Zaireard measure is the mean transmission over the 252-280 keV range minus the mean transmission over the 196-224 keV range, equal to -0.12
